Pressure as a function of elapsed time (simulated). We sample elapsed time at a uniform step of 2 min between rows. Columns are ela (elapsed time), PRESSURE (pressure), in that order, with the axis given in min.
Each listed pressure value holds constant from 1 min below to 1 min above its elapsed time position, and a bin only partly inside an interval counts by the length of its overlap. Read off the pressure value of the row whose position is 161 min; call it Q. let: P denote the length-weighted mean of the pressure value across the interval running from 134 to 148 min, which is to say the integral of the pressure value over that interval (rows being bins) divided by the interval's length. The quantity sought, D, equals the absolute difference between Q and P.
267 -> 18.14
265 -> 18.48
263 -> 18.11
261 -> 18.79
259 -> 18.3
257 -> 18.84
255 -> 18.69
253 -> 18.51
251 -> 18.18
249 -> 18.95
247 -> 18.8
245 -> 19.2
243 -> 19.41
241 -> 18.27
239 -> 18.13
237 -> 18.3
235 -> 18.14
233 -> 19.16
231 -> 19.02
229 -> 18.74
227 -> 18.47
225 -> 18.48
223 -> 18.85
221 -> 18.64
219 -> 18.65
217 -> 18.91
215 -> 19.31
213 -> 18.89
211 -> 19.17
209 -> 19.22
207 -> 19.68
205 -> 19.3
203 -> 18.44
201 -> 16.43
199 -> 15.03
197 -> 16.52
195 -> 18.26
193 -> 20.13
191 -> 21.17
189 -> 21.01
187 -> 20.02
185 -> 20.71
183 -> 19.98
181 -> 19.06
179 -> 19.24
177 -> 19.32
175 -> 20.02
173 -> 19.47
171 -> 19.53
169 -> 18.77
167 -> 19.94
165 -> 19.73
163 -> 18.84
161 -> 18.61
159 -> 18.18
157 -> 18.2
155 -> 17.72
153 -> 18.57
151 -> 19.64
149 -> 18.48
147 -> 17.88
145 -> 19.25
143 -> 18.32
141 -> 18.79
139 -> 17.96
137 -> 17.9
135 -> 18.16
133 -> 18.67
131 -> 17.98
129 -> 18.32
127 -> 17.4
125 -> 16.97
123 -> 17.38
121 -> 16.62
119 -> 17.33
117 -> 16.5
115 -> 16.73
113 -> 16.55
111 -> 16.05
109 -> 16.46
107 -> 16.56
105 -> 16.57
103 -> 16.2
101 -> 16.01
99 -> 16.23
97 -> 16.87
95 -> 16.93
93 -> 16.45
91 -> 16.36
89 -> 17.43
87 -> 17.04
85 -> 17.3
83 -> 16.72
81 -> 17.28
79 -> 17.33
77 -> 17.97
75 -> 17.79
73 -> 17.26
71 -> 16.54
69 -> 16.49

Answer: 0.29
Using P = 18.3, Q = 18.61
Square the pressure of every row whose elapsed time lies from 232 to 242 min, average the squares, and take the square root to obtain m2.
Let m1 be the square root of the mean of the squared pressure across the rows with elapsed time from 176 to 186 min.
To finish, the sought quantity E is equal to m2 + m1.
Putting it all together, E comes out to 38.1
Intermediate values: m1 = 19.7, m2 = 18.4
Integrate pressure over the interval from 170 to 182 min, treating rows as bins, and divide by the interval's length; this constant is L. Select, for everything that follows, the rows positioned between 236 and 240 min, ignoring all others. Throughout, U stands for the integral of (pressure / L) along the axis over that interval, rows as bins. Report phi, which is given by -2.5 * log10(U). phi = -1.4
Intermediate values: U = 4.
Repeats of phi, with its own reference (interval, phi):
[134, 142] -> -2.2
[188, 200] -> -2.7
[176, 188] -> -2.7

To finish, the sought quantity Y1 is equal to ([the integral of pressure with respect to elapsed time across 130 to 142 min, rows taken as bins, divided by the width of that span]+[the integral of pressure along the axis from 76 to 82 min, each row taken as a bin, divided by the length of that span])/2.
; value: 17.9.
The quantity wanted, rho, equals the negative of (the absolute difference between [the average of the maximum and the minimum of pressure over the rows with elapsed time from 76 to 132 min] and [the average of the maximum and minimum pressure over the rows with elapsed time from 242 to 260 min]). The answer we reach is -1.63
